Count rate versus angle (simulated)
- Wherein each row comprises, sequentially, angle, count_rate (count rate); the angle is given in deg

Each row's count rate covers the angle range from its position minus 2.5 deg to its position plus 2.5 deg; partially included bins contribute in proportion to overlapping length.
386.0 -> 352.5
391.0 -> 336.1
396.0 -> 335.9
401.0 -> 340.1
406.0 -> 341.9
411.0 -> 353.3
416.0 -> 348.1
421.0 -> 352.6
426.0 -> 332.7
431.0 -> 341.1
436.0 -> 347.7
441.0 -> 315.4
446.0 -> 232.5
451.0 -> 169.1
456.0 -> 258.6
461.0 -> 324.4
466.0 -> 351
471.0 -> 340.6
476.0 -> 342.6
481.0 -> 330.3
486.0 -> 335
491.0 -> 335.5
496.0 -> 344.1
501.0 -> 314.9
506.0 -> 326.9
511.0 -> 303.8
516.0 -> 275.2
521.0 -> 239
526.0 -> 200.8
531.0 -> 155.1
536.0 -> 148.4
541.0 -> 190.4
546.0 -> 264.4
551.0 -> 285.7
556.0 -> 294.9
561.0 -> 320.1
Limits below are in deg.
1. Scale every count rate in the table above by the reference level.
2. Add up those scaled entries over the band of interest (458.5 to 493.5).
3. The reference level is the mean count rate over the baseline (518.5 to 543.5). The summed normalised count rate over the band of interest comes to 13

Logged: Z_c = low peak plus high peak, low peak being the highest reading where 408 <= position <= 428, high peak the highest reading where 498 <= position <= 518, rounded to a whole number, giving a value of 680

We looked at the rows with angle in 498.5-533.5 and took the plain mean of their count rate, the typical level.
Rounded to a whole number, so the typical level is 259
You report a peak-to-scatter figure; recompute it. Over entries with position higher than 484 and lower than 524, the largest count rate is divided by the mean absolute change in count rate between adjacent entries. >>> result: 17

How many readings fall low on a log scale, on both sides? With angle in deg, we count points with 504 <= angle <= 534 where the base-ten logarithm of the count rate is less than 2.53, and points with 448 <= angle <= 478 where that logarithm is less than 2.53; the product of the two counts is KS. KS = 18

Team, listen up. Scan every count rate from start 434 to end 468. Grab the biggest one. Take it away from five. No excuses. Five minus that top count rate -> -346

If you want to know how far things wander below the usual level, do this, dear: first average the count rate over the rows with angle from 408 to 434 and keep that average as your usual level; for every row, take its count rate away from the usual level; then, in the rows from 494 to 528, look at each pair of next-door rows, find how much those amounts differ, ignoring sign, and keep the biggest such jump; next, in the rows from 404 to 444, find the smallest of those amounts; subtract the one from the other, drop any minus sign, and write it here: 46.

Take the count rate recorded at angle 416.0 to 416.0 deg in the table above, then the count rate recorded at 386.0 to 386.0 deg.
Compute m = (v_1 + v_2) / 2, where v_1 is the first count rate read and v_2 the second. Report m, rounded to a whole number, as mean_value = 350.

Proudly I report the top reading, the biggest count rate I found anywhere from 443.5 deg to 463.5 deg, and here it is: 324.4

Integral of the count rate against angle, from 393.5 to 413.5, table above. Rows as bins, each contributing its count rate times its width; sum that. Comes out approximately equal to 6856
